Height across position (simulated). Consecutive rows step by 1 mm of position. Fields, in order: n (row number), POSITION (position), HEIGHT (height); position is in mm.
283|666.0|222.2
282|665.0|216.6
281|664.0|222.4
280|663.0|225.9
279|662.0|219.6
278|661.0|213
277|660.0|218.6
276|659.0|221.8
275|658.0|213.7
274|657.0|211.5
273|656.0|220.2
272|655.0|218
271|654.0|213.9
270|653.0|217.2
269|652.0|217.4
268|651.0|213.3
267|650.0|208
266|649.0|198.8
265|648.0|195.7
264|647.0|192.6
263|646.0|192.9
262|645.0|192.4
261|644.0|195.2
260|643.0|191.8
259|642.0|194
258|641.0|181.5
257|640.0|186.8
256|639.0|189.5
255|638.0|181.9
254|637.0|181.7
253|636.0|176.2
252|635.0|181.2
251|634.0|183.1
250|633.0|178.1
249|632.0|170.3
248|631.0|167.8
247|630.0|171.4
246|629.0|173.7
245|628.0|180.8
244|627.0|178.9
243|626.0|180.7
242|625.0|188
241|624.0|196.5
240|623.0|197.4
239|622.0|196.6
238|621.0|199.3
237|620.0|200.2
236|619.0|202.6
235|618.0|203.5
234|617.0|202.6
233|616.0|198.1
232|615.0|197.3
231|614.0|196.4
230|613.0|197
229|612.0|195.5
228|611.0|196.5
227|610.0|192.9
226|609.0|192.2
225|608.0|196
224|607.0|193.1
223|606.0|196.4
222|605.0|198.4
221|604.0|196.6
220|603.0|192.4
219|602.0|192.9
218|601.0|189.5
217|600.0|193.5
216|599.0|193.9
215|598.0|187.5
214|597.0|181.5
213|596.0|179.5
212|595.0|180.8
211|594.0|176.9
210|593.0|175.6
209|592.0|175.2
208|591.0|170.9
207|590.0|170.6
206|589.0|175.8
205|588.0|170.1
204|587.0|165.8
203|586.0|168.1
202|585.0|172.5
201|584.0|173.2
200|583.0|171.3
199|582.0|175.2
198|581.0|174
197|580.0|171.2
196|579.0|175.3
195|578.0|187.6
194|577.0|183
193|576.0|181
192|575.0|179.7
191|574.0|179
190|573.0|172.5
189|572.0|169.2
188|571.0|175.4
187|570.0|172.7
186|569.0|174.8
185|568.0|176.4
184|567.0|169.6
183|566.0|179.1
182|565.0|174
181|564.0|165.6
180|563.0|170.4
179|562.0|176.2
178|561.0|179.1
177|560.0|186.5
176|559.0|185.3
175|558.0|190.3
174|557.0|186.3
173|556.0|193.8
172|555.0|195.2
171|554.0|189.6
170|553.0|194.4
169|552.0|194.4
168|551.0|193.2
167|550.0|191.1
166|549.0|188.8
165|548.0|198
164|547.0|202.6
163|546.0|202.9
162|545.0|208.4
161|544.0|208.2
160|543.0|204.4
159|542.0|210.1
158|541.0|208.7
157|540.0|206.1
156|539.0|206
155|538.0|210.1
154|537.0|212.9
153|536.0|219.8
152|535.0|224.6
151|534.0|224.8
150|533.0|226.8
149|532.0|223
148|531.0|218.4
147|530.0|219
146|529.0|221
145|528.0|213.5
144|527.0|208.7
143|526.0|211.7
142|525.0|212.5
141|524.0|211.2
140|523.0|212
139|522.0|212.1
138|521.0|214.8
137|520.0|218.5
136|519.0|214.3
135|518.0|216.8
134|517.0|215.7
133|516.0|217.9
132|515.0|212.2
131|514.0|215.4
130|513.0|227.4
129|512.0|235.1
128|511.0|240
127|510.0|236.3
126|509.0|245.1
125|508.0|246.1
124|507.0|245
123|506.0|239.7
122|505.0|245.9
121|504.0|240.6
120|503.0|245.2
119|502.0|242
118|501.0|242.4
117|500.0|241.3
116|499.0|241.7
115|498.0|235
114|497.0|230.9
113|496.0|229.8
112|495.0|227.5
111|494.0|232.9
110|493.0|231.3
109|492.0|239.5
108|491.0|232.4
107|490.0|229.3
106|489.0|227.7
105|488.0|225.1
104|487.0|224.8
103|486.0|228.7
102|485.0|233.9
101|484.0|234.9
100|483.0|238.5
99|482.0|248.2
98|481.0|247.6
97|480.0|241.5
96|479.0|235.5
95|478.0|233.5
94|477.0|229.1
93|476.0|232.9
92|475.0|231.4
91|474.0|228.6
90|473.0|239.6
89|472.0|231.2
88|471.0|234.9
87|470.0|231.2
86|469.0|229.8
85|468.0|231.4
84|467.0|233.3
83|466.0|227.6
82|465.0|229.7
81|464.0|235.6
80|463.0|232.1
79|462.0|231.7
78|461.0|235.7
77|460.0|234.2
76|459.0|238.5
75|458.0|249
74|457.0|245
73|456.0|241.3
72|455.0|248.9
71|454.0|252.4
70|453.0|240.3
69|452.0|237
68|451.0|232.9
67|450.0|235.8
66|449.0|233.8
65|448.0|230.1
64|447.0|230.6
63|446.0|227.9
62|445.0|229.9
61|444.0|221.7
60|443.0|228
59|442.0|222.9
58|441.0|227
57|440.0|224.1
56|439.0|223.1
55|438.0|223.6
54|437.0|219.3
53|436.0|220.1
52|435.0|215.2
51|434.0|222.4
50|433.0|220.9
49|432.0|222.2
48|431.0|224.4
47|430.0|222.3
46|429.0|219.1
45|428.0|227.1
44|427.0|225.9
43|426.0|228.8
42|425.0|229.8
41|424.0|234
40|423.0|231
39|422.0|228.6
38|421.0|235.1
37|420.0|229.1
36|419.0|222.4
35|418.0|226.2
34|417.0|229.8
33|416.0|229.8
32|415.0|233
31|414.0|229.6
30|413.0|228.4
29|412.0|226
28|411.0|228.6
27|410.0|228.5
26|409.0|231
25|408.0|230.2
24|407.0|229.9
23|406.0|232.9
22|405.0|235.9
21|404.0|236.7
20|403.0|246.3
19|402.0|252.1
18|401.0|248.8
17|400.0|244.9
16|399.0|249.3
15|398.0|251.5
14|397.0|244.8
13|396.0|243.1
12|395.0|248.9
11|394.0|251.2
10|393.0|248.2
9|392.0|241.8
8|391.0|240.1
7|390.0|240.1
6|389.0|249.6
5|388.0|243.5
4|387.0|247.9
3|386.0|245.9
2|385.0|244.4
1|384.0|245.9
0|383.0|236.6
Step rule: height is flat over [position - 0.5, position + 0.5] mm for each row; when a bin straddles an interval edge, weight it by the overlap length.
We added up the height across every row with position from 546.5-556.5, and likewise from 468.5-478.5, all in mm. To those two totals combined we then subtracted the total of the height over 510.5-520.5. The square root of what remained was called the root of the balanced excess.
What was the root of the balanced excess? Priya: 45.3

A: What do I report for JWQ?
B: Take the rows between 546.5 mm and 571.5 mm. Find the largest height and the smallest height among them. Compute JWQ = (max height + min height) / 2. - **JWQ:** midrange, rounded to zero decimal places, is 184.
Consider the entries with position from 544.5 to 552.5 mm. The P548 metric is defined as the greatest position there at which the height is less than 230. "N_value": 552.0 mm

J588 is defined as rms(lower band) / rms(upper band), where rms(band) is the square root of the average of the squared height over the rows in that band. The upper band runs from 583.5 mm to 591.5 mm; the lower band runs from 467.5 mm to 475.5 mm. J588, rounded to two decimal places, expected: 1.36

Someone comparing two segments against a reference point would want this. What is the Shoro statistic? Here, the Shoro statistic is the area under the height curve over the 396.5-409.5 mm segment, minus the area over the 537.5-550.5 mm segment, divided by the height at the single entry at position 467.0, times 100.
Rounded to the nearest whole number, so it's 210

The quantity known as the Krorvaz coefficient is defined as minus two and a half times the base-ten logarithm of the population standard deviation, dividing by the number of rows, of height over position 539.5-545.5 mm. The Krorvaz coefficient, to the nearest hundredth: -0.68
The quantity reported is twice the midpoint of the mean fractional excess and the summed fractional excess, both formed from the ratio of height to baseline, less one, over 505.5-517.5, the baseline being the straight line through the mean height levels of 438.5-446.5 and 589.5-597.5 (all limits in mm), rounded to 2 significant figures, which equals 1.8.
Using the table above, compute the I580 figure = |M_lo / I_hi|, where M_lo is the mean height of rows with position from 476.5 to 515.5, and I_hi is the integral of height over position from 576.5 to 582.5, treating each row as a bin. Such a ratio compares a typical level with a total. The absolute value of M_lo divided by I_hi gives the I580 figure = 0.22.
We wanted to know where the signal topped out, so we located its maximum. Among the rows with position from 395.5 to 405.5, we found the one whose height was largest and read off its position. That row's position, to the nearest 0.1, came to 402.0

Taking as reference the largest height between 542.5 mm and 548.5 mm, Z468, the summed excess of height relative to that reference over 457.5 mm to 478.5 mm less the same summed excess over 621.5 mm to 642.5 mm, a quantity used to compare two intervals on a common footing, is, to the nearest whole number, 1065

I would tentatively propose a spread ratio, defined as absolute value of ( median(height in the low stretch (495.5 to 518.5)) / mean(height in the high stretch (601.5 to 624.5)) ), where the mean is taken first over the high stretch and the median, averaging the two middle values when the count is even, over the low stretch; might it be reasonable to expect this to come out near 1.22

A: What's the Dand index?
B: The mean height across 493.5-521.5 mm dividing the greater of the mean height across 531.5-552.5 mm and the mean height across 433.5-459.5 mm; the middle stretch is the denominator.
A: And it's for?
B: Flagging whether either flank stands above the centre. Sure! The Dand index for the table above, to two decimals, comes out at 1.00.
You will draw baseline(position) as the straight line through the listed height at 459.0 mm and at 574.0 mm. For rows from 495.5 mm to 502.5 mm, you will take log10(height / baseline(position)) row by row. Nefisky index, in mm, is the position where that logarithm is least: 496.0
